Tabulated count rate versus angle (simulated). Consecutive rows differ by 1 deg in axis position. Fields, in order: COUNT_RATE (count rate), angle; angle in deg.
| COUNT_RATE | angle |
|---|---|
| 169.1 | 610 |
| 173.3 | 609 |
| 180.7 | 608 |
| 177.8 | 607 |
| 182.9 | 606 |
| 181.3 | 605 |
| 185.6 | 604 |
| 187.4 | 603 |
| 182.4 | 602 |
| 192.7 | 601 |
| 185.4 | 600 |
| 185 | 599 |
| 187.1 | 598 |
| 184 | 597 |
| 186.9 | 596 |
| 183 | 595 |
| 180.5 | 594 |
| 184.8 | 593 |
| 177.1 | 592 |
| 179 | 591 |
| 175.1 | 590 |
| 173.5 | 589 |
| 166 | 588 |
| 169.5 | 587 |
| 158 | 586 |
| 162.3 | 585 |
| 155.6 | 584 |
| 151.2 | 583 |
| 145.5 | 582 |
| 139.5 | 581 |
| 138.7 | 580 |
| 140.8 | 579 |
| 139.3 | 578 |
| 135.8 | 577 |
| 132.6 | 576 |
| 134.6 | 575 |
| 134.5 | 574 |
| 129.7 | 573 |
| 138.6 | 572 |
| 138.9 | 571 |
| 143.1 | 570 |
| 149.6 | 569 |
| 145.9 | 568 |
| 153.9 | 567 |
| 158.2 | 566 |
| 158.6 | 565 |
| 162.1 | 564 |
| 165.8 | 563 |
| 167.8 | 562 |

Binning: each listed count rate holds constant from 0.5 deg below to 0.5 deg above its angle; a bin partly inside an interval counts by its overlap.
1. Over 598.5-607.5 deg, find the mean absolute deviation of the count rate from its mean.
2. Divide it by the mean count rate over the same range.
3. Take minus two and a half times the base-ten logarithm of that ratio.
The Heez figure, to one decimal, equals 4.5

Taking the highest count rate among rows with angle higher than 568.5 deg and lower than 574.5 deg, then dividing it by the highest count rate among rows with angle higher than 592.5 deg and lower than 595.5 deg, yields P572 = 0.81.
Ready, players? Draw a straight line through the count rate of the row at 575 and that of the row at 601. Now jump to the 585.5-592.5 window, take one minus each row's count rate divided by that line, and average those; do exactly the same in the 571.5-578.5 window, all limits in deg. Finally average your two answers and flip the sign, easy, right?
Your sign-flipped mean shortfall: 0.02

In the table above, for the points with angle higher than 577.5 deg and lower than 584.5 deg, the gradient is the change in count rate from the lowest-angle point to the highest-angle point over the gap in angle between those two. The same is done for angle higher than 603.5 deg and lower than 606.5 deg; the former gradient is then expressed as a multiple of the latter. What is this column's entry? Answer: -2.0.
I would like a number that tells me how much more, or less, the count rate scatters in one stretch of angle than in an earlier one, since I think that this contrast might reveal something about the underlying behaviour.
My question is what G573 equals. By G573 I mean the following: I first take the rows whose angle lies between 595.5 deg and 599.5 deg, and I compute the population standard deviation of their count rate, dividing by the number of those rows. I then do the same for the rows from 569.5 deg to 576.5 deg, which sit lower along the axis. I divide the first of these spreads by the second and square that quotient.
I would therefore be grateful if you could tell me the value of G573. 0.10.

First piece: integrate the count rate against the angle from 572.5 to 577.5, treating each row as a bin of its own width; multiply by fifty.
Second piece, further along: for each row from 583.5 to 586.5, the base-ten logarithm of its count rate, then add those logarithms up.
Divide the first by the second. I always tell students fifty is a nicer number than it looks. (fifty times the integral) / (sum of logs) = 5054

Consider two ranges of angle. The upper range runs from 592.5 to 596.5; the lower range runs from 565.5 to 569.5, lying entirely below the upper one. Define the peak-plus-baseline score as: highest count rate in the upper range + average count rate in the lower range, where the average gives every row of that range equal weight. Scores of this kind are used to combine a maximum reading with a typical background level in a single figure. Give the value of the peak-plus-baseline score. 339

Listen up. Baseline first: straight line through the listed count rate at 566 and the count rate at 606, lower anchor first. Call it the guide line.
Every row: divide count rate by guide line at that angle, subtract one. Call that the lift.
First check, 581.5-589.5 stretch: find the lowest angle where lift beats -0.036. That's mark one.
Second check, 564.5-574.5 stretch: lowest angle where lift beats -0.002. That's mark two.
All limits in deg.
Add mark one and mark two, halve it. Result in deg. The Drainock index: 576 deg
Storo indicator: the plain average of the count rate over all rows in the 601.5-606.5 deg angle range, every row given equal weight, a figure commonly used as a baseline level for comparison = 184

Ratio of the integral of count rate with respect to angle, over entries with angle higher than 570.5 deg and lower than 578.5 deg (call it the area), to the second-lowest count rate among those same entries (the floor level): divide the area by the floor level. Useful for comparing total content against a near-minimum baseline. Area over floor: 8.2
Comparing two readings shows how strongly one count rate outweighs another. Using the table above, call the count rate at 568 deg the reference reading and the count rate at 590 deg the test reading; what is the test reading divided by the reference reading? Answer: 1.20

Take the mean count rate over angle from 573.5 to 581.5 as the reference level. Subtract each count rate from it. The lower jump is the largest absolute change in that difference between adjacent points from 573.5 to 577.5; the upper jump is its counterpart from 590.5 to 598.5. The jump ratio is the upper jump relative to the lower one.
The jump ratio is 2.41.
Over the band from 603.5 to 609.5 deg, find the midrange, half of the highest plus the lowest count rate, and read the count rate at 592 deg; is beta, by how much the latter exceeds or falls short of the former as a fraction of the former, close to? -0.013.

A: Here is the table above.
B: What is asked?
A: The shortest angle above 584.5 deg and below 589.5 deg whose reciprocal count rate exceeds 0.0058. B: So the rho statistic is 585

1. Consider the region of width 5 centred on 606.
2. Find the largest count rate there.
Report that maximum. 185.6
